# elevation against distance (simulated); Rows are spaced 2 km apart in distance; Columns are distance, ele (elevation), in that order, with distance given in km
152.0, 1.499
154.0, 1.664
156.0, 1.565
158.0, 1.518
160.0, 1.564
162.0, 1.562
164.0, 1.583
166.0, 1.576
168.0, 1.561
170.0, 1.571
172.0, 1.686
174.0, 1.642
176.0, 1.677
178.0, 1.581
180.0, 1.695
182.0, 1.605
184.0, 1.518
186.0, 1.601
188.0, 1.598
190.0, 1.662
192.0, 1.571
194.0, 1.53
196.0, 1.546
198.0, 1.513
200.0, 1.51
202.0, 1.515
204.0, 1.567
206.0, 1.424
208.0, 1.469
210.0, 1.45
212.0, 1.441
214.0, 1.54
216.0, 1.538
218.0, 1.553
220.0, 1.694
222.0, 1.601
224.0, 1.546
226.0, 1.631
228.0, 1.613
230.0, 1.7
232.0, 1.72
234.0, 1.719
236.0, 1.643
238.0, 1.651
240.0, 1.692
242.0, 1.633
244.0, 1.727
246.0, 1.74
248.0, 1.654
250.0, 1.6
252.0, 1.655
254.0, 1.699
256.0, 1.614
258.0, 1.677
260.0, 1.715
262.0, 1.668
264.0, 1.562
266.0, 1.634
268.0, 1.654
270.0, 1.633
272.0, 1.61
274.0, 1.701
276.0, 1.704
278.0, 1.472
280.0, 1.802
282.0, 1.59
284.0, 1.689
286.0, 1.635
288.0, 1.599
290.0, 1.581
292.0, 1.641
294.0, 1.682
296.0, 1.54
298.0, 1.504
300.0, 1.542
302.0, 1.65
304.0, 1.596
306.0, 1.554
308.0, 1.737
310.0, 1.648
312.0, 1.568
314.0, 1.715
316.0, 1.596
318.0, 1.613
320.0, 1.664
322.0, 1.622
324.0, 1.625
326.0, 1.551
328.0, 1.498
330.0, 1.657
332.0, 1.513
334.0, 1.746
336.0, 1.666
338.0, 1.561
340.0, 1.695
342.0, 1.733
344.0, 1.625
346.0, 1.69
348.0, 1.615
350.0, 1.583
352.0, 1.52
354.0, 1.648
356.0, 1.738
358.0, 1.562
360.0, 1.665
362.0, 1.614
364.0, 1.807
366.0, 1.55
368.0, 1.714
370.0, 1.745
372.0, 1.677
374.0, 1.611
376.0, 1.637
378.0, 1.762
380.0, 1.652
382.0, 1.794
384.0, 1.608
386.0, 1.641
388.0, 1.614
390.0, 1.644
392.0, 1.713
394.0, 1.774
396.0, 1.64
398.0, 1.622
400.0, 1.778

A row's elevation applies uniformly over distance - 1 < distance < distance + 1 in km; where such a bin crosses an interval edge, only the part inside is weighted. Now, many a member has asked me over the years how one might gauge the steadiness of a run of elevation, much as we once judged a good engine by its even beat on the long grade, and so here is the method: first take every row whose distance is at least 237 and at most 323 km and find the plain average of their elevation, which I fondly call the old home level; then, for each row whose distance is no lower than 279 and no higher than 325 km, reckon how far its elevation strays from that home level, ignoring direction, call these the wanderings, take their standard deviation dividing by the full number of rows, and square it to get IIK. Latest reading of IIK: 0.0017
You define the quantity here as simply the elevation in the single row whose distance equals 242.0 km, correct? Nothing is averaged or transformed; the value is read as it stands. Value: 1.633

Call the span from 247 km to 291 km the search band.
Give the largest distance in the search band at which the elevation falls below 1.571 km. 278.0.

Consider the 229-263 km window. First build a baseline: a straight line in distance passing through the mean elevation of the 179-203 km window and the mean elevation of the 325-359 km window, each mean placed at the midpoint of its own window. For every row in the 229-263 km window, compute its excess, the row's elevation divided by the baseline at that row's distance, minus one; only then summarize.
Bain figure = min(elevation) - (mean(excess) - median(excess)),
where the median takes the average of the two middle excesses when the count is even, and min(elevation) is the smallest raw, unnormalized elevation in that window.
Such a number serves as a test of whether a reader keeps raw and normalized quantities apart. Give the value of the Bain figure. 1.60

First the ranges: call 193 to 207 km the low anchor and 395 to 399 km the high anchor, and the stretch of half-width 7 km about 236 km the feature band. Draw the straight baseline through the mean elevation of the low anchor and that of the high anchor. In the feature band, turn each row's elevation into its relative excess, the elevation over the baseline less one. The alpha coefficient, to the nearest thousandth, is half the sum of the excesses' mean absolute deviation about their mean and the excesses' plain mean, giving 0.058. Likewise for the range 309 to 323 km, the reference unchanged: 0.027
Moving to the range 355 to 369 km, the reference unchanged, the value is 0.040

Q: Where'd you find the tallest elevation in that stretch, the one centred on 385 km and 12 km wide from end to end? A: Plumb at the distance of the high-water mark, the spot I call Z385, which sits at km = 382.0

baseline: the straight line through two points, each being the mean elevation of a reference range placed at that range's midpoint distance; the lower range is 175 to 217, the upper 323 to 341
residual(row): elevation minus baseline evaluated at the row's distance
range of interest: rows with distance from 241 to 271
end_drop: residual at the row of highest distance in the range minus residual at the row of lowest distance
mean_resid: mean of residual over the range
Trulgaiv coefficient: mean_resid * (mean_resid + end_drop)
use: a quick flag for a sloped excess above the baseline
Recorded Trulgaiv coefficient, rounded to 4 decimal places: 0.0054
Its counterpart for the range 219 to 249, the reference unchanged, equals 0.0043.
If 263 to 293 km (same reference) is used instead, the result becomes 0.0052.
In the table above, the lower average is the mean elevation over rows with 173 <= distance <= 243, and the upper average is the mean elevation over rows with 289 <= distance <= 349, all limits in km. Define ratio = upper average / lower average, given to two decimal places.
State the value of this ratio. 1.02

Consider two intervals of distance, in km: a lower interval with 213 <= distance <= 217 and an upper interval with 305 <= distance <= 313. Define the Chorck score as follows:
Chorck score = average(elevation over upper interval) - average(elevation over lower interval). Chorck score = 0.09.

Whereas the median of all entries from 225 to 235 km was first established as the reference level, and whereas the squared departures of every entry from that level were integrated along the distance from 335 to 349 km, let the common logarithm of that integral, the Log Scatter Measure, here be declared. -1.16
